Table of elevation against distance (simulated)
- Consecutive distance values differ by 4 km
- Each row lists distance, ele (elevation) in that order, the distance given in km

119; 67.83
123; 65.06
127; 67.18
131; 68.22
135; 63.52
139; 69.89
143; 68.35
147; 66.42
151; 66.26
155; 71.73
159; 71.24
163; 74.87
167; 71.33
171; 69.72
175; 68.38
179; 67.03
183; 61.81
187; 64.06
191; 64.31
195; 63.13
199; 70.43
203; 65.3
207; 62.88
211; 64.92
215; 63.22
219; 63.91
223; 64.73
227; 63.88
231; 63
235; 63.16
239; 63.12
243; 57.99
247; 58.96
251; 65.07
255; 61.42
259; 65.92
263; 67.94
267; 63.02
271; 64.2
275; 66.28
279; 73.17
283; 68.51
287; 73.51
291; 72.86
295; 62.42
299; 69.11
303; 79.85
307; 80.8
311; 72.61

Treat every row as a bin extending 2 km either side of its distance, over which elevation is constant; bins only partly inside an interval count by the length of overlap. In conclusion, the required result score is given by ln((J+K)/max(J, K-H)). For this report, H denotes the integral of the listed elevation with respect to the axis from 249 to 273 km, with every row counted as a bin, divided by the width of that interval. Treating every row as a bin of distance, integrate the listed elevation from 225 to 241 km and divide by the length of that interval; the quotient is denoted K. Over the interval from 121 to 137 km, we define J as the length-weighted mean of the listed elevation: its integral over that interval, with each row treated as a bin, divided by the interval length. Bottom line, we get 0.67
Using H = 65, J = 66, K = 63.3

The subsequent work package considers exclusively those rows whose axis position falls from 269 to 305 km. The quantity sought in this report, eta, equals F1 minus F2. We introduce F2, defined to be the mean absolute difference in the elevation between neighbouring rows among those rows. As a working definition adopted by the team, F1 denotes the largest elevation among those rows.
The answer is 74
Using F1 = 79.85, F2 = 5.9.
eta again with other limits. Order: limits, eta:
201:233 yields 64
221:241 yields 64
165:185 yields 69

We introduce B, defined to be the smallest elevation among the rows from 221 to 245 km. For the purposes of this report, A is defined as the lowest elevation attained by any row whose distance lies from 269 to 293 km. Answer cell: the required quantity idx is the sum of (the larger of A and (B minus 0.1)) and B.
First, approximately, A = 64.2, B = 57.99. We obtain 122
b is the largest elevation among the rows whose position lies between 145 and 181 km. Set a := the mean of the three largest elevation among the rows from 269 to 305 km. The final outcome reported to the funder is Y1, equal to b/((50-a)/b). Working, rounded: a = 75.5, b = 74.87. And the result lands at -220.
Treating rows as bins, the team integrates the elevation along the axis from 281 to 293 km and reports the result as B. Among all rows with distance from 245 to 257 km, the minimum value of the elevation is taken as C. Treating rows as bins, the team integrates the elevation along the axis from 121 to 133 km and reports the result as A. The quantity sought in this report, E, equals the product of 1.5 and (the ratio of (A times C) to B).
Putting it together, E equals 83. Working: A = 802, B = 860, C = 58.96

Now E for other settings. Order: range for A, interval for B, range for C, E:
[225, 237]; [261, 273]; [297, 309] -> 101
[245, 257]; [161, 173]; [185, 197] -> 81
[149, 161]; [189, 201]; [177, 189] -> 98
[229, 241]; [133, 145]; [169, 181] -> 94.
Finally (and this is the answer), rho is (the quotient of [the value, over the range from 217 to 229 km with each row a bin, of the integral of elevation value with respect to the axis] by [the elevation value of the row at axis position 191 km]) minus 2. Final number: 10.0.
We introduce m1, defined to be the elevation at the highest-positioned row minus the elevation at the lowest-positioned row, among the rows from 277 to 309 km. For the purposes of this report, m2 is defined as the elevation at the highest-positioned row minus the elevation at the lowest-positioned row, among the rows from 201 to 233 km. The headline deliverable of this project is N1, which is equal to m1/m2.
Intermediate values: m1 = 8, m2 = -2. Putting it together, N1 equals -3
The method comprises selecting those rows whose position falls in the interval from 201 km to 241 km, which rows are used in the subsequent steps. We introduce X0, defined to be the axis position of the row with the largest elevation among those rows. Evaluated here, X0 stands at 203 km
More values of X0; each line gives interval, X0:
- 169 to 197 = 171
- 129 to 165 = 163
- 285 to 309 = 307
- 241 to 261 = 259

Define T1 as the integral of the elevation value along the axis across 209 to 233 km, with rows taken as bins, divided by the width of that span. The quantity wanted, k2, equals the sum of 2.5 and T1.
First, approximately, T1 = 63.9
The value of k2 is 66.4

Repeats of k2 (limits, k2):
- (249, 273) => 67.1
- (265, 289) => 70.6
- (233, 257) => 64.1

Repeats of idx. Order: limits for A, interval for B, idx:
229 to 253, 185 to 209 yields 126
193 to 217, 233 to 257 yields 121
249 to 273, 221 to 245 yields 119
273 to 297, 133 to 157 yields 127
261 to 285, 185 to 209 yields 126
